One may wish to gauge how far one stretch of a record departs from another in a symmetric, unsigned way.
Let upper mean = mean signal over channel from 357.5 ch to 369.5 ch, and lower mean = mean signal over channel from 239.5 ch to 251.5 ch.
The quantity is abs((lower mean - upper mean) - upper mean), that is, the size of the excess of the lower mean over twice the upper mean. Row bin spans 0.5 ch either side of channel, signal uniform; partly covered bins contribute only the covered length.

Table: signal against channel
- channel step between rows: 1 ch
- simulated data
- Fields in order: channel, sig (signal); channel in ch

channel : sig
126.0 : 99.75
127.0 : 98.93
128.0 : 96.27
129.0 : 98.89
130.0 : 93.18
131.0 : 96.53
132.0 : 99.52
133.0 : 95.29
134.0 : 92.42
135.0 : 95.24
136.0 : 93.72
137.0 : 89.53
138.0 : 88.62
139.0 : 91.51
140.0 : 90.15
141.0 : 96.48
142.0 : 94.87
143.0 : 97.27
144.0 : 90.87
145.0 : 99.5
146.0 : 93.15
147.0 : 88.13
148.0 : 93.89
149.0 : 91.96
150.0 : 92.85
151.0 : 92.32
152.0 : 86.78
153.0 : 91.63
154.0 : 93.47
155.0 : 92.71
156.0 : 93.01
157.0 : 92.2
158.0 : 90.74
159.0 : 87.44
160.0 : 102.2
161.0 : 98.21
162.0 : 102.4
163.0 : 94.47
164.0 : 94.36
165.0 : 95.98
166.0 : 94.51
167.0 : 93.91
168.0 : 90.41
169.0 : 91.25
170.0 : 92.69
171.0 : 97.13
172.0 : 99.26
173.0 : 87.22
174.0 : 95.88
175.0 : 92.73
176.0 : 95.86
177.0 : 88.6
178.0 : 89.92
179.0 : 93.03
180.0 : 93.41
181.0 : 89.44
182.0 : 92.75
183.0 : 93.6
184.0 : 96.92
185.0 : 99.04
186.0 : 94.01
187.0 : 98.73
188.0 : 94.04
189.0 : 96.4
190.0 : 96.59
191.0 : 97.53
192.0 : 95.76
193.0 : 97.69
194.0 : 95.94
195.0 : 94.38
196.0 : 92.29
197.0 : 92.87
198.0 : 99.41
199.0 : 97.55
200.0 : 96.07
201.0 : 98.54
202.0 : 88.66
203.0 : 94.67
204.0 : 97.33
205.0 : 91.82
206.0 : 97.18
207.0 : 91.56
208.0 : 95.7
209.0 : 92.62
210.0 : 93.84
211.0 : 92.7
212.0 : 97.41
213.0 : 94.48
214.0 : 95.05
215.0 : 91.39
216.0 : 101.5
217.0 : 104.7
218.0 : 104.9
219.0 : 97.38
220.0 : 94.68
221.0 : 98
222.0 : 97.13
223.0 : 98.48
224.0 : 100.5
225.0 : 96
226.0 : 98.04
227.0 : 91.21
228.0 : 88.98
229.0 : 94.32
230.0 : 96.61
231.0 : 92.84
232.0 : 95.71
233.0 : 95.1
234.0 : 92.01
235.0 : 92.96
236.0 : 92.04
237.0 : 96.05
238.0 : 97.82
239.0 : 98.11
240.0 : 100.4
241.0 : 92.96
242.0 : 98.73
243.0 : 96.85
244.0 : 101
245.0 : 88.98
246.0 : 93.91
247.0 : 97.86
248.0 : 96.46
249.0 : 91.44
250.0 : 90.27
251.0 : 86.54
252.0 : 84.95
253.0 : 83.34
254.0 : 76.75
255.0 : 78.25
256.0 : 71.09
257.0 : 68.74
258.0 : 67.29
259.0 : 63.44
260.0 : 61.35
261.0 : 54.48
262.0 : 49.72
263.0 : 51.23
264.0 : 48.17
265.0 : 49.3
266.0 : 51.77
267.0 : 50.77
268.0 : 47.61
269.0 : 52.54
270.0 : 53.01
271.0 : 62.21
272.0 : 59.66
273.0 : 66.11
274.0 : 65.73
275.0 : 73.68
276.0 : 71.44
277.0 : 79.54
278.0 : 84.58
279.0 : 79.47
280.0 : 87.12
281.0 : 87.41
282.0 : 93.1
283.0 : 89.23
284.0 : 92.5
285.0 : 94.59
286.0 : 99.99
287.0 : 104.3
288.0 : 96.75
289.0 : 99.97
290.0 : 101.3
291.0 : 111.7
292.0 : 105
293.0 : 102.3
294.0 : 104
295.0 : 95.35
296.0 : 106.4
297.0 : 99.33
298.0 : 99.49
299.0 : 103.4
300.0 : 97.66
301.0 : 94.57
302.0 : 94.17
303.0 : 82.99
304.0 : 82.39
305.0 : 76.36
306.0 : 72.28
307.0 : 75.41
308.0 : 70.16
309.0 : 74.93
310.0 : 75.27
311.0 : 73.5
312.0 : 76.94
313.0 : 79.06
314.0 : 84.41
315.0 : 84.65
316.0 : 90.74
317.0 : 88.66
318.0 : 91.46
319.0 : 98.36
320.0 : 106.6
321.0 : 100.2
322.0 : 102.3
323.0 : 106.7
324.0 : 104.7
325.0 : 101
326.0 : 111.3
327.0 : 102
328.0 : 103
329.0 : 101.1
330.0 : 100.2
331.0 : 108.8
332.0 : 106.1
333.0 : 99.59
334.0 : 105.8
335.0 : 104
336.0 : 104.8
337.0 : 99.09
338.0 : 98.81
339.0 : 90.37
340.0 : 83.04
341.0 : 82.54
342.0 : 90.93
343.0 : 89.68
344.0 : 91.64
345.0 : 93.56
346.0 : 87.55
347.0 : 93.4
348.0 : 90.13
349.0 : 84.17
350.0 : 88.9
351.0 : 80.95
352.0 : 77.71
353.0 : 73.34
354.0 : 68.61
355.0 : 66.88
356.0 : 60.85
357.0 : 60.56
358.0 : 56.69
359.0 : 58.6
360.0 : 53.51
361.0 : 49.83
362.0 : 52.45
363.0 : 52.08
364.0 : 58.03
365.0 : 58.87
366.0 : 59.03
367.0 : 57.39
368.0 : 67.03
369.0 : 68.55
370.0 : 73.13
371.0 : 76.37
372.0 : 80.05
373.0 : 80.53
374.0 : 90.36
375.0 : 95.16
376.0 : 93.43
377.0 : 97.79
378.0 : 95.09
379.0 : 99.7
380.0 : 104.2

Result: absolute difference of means 21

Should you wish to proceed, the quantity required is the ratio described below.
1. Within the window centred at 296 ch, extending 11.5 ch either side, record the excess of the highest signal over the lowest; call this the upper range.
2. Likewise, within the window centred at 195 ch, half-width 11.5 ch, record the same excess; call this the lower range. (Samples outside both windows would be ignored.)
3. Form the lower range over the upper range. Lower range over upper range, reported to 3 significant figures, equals 0.273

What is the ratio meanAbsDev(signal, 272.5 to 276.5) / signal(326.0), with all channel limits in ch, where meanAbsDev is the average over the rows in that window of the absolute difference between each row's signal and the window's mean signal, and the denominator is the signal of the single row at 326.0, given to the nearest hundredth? 0.03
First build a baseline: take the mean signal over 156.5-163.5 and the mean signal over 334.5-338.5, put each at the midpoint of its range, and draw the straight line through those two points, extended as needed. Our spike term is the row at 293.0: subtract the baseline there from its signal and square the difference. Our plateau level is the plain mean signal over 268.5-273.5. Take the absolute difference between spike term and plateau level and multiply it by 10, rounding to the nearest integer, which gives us 540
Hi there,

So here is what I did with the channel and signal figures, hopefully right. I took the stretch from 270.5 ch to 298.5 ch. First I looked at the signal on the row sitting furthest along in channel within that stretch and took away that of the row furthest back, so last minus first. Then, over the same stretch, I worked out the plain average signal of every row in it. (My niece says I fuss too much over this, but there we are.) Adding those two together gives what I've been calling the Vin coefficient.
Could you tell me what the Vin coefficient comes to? 127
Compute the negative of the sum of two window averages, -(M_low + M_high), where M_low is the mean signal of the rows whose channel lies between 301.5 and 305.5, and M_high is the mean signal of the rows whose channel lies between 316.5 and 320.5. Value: -180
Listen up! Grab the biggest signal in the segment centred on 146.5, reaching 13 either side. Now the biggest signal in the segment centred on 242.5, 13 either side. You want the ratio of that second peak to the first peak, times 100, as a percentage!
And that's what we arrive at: 102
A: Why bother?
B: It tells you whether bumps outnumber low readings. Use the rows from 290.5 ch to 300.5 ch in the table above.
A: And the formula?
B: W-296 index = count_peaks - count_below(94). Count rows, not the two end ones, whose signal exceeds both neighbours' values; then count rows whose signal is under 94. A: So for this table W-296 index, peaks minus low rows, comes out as 3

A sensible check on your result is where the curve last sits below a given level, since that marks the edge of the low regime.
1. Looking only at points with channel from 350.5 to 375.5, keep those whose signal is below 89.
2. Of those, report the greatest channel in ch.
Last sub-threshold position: 373.0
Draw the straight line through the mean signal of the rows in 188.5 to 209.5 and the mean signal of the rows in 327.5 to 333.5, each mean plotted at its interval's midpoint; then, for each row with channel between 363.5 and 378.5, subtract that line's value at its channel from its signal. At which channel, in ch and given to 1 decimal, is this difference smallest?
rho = 367.0 ch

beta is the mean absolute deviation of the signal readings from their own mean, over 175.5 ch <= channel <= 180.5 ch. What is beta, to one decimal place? 2.3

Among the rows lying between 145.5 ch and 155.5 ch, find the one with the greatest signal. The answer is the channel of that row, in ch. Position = 148.0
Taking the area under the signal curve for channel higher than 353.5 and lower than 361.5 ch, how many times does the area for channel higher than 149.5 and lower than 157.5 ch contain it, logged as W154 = 1.5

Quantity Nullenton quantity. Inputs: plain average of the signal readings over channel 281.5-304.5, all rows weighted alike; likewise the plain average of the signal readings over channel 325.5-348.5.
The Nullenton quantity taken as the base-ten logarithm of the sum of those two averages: 2.29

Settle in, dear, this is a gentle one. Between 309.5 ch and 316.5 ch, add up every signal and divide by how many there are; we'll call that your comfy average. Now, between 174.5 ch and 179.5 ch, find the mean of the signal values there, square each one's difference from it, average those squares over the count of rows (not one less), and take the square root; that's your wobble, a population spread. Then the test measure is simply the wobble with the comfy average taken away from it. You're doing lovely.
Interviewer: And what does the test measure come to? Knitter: -78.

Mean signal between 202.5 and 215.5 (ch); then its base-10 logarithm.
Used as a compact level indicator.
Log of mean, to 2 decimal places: 1.97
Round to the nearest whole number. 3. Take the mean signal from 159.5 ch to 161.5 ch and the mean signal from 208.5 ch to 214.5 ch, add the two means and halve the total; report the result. 97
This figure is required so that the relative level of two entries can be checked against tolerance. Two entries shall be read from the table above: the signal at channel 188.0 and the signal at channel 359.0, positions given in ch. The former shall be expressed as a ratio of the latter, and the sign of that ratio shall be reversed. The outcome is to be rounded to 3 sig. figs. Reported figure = -1.60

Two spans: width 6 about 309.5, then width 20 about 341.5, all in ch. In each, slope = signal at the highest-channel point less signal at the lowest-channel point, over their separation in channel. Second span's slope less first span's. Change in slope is -1.6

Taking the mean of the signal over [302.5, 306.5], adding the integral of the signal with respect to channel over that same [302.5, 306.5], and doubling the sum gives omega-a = 785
